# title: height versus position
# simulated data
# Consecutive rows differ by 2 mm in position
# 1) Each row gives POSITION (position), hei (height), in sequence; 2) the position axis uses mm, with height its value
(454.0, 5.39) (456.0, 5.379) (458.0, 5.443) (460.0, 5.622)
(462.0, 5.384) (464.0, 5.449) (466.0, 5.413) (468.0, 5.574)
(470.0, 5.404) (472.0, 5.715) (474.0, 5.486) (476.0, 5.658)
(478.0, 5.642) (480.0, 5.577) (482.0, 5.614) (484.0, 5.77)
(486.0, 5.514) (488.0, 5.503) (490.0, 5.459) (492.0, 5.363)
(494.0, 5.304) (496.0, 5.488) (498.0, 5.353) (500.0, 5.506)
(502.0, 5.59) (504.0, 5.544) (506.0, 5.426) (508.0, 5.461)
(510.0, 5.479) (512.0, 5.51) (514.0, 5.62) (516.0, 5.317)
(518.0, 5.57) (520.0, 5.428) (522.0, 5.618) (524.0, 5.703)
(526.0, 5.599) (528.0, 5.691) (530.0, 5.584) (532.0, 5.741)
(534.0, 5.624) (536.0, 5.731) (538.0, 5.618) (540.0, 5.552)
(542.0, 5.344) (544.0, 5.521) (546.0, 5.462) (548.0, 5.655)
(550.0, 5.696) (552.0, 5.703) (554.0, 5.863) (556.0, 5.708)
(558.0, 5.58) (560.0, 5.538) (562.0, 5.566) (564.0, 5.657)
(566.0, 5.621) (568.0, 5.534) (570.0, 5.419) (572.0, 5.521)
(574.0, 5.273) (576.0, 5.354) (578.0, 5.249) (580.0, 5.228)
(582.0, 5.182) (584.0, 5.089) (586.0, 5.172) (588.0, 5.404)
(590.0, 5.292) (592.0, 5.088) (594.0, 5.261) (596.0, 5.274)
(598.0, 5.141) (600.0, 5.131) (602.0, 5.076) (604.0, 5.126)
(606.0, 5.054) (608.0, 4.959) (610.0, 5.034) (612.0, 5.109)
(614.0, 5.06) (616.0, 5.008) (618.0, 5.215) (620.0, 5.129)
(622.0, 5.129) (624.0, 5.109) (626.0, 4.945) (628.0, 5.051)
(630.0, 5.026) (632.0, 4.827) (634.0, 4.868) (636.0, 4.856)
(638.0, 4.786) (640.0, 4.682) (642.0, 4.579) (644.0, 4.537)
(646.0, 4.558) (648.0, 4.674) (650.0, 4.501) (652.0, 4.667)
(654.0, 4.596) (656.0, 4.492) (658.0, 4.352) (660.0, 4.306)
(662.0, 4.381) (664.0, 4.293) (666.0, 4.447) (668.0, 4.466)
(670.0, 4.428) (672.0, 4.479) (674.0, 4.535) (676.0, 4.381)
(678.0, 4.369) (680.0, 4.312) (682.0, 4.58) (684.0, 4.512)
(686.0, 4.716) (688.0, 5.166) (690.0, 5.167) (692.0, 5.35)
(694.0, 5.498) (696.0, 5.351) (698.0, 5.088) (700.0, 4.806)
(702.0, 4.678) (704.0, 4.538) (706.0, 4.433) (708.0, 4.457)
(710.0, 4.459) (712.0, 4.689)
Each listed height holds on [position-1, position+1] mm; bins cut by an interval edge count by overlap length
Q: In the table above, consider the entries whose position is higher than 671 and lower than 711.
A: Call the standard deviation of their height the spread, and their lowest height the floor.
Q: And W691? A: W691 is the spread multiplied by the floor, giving 1.6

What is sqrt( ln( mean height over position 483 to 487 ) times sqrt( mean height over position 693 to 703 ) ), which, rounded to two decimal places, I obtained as 1.98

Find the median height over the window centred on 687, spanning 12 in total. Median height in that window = 4.9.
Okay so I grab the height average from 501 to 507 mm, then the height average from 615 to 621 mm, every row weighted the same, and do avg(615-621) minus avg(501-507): -0.40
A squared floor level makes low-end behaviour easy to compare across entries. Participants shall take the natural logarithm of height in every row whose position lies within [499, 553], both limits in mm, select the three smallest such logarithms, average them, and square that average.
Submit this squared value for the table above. 2.8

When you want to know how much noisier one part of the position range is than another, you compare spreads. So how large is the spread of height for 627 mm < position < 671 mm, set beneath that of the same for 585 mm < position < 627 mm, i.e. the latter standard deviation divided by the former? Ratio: 0.51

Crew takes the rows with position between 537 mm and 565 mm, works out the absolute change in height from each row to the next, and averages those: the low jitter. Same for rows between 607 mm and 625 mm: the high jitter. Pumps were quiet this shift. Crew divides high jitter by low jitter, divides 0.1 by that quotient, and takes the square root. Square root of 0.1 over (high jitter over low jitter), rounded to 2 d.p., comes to 0.38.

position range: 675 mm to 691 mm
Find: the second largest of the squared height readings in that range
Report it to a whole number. 27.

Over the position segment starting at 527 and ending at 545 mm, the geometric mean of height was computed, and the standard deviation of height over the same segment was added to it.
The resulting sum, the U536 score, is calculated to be 5.72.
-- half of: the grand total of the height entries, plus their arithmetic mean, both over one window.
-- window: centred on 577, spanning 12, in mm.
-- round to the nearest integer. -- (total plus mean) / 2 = 19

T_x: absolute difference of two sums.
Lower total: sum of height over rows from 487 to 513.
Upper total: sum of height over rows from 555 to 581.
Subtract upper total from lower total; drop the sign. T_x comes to 0.3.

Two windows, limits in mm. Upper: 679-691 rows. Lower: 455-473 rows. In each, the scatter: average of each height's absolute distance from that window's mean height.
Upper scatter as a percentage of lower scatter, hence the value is 283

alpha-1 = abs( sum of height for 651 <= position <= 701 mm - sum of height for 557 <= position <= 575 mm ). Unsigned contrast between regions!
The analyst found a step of 67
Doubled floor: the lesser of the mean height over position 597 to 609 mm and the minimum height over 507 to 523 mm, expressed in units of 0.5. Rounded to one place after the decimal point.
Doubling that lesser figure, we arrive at 10.2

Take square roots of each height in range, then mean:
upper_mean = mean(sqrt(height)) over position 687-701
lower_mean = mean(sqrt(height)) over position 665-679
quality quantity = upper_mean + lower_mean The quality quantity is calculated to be 4.39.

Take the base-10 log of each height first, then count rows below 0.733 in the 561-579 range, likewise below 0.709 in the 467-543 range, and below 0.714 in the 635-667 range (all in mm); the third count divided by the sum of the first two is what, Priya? 5.3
